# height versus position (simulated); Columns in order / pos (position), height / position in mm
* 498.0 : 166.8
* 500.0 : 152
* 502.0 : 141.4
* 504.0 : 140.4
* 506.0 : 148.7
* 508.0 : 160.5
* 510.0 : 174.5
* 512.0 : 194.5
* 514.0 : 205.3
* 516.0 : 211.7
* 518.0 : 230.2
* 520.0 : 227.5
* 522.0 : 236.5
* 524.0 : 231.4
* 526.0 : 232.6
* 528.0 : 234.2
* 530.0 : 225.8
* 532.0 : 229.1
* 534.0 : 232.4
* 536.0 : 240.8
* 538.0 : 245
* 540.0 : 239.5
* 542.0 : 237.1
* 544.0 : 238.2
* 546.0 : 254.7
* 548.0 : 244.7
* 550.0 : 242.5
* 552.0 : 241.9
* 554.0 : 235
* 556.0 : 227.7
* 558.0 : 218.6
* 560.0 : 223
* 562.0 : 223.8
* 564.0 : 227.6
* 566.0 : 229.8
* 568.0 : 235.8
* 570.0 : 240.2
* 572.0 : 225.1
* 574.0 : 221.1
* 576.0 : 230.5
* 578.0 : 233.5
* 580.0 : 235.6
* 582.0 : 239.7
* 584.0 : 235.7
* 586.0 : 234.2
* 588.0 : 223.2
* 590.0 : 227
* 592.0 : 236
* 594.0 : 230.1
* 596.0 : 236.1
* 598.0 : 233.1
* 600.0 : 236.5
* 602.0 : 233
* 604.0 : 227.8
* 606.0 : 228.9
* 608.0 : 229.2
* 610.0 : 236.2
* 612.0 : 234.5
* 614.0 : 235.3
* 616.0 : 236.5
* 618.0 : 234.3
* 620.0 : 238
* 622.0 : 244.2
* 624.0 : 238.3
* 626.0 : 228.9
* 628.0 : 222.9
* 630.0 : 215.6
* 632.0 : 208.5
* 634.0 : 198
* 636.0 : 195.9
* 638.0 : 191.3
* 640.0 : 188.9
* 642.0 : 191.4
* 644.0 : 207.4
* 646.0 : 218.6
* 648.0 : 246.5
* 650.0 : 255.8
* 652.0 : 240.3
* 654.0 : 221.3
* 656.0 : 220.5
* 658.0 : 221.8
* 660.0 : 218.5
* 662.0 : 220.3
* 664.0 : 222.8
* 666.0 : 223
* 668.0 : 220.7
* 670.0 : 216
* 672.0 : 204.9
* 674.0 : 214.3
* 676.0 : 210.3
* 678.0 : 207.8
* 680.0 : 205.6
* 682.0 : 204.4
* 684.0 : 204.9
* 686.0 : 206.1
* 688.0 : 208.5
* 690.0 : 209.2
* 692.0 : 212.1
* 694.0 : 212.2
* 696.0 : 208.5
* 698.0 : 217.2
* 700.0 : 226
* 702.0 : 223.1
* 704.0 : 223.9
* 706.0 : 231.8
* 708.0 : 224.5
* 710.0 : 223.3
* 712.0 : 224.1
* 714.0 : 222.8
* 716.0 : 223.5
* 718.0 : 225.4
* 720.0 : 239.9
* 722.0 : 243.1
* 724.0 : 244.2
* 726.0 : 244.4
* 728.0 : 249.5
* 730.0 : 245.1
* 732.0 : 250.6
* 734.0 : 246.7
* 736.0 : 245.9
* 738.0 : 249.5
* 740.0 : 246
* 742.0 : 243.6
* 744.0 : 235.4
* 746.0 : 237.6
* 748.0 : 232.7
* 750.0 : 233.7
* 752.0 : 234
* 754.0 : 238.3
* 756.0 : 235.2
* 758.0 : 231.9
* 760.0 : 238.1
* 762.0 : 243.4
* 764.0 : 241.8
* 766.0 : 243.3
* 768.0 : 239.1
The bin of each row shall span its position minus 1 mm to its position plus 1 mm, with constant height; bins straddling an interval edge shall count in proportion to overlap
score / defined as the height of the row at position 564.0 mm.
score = 227.6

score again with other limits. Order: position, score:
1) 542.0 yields 237.1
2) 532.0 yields 229.1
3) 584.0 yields 235.7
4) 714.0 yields 222.8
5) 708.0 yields 224.5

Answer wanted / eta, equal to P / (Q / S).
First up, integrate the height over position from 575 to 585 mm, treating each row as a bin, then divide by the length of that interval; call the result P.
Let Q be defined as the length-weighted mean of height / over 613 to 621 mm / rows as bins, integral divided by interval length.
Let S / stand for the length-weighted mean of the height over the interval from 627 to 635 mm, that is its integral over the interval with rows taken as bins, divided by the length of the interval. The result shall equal 210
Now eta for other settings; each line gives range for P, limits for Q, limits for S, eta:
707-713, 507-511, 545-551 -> 331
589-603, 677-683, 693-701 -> 244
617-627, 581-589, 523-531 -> 235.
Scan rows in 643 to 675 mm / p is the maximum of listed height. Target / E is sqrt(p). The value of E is 16.0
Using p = 255.8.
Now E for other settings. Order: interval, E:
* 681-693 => 14.6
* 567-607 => 15.5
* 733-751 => 15.8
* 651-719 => 15.5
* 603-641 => 15.6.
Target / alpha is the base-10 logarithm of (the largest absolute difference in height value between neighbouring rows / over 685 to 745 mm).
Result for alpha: 1.16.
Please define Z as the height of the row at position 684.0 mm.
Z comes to 204.9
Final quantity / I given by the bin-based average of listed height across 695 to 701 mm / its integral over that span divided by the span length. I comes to 217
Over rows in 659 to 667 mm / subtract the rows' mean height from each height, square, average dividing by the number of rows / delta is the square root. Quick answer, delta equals 1.9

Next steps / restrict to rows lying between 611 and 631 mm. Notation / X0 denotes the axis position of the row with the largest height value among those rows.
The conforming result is 622.0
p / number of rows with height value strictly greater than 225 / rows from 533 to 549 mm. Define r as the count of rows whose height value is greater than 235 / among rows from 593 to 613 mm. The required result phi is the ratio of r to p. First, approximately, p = 8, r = 3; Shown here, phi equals 0.4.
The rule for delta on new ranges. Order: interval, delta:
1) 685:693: 2.1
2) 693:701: 6.6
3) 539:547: 7.2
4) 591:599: 2.5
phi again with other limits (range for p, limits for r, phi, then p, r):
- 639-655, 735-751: 2.0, 3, 6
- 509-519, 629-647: 0.0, 1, 0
